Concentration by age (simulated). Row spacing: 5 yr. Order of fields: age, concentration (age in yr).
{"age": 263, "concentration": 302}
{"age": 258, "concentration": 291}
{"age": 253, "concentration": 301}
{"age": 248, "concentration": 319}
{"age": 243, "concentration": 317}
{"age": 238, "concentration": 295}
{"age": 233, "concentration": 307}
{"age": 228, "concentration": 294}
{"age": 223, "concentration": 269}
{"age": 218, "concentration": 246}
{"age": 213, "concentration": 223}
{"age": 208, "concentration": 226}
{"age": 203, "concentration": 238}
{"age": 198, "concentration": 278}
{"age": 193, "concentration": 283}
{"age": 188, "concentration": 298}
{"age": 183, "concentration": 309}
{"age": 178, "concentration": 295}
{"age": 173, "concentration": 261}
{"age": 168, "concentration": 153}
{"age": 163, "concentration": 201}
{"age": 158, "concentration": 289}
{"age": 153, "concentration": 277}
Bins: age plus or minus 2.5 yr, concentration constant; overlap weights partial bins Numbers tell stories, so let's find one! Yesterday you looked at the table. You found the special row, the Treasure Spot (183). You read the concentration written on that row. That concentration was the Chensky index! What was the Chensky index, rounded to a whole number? 309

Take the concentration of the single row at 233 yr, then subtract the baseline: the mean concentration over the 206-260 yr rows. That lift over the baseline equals 26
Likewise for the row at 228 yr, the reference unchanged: 13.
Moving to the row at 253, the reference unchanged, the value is 20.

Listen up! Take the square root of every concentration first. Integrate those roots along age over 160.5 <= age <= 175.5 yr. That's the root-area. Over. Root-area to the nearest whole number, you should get 214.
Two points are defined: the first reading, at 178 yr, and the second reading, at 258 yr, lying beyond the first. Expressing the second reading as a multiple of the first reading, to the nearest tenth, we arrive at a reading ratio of 1.0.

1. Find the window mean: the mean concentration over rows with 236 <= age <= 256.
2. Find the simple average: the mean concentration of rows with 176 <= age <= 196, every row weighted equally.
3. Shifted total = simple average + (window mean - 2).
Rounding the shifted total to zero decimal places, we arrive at 602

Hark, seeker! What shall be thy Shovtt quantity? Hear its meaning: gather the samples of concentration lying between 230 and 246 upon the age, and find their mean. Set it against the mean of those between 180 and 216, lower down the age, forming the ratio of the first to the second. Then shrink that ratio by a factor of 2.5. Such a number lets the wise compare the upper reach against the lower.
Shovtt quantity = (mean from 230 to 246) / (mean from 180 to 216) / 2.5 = 0.46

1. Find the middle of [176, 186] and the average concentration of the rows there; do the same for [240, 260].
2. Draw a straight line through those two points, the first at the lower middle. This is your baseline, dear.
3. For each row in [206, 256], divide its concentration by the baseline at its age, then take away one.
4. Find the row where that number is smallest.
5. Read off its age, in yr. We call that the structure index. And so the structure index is 213 yr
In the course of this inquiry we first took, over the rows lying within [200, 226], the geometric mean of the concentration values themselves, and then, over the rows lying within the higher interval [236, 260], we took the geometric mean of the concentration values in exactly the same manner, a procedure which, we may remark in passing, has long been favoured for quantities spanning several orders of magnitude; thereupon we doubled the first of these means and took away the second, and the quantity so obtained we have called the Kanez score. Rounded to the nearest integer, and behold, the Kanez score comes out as 175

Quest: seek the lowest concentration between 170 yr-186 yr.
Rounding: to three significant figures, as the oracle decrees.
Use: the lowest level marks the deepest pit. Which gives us 261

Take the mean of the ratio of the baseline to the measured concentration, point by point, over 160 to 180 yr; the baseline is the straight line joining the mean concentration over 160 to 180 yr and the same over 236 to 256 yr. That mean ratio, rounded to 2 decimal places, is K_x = 1.06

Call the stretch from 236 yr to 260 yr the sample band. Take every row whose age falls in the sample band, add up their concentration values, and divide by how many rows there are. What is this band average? 305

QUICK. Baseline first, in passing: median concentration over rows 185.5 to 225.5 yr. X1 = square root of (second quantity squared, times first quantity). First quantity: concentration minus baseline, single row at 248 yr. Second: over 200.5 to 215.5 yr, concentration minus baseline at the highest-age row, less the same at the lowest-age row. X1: 118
